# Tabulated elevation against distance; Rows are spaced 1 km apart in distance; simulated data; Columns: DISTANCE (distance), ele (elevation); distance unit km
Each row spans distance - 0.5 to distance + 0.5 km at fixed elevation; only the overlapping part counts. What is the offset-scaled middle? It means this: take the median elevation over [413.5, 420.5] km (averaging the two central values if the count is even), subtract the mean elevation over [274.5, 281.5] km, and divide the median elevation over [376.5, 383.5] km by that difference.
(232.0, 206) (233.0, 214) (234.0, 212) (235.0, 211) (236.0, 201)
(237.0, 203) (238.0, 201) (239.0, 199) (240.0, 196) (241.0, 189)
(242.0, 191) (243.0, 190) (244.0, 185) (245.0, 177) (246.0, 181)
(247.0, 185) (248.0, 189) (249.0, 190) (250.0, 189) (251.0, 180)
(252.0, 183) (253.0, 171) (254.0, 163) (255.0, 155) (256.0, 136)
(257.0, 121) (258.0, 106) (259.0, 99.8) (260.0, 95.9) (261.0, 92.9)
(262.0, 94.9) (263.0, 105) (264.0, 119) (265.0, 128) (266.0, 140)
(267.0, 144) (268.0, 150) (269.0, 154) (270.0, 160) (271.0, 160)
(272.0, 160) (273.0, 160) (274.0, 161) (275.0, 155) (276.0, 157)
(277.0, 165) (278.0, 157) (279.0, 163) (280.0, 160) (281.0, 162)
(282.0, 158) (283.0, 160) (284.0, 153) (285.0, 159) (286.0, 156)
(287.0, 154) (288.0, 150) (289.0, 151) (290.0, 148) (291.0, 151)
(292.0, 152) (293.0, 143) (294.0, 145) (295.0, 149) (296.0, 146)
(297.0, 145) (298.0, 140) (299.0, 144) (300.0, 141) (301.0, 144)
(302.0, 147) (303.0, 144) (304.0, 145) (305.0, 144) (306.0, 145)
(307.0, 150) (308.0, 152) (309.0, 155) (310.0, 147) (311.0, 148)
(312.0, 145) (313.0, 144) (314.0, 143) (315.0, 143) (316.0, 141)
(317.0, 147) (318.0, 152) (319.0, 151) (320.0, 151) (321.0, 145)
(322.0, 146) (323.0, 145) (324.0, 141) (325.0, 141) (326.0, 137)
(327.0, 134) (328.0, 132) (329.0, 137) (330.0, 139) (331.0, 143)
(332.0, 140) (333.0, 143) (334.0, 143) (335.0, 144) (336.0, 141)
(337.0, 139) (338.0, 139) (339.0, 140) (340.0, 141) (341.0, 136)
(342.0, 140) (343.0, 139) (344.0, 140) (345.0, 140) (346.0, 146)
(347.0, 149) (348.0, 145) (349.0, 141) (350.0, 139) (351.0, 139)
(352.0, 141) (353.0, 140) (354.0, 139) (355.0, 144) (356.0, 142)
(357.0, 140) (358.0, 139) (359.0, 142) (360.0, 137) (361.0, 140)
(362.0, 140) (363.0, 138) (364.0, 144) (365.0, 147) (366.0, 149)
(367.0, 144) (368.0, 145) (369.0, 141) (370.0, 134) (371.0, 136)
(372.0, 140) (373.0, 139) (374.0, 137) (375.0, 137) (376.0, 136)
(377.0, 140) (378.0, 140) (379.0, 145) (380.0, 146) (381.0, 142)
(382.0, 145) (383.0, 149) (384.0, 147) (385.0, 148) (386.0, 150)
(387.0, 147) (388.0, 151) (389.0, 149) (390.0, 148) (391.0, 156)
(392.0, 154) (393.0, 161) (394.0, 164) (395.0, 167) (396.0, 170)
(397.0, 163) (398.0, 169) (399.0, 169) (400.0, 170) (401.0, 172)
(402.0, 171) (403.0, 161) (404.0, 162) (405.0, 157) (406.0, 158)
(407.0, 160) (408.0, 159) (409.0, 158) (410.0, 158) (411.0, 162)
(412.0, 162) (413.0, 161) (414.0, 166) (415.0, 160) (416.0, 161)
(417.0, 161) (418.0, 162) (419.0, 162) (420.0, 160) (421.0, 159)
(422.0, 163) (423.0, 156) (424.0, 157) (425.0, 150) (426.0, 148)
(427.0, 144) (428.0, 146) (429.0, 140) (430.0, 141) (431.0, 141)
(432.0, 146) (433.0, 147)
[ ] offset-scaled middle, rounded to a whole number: 127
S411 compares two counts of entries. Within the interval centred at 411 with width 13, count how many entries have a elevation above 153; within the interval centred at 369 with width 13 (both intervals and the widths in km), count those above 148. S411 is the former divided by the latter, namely 13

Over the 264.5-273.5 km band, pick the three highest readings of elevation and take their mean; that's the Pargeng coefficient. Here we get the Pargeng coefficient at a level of 160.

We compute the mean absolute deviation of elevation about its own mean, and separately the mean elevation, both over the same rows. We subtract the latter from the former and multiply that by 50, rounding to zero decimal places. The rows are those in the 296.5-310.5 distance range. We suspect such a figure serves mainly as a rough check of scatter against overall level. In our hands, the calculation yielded -7144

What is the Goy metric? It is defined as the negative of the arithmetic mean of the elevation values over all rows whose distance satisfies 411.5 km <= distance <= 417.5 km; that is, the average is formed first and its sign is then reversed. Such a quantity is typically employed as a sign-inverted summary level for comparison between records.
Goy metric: -162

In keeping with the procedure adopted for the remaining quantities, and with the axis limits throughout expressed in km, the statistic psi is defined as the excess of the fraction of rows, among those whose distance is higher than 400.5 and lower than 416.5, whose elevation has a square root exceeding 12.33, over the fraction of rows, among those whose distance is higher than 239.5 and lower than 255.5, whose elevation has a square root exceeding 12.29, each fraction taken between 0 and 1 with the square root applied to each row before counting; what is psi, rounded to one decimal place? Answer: 0.0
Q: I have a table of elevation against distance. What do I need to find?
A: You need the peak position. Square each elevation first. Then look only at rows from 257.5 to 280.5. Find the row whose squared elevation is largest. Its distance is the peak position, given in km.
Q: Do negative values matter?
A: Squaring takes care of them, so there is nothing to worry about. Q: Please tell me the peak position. 277.0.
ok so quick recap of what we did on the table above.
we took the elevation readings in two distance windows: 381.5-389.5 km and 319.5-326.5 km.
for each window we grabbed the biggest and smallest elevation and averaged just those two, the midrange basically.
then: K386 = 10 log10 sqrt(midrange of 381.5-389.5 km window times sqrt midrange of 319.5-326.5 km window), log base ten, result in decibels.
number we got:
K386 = 16.2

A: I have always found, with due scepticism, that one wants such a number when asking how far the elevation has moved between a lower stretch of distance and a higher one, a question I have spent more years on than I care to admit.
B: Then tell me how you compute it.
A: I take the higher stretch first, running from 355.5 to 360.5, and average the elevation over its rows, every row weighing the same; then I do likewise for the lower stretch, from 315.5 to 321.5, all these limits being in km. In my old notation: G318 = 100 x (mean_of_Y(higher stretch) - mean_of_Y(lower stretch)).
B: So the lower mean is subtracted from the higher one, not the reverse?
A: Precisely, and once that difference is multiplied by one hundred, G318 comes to -783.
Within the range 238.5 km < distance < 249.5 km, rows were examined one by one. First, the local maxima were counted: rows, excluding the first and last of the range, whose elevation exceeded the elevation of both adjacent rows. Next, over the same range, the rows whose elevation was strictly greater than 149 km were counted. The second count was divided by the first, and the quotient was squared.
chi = 121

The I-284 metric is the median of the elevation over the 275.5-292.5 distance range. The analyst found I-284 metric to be 157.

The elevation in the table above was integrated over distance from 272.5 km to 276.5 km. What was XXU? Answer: 633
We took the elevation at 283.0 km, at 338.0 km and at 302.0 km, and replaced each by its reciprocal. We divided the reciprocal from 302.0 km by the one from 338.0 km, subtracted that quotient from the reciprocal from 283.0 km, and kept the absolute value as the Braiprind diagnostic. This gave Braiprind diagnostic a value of 0.94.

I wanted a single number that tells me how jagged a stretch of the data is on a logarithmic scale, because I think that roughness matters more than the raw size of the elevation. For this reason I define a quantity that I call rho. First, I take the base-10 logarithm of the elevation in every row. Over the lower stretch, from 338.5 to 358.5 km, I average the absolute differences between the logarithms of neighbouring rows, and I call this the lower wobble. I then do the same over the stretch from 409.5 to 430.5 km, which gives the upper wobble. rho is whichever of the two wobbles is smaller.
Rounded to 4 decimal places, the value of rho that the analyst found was 0.0073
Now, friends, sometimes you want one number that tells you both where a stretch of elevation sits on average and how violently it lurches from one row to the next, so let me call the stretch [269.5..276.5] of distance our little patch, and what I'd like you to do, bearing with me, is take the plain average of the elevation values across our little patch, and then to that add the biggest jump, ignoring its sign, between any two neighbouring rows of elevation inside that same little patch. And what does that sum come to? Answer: 165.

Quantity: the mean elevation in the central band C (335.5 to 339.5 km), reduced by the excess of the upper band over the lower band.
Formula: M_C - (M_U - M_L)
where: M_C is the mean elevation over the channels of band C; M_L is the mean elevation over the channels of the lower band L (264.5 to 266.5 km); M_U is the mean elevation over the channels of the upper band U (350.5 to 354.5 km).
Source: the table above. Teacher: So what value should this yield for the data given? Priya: 134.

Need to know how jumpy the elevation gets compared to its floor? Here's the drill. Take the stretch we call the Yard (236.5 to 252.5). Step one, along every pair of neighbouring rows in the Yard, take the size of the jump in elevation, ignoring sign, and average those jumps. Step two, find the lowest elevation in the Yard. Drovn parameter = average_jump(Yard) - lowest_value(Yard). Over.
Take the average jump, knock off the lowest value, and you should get -173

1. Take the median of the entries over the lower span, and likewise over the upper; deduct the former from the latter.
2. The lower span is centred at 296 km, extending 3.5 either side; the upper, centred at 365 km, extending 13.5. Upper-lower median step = -5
